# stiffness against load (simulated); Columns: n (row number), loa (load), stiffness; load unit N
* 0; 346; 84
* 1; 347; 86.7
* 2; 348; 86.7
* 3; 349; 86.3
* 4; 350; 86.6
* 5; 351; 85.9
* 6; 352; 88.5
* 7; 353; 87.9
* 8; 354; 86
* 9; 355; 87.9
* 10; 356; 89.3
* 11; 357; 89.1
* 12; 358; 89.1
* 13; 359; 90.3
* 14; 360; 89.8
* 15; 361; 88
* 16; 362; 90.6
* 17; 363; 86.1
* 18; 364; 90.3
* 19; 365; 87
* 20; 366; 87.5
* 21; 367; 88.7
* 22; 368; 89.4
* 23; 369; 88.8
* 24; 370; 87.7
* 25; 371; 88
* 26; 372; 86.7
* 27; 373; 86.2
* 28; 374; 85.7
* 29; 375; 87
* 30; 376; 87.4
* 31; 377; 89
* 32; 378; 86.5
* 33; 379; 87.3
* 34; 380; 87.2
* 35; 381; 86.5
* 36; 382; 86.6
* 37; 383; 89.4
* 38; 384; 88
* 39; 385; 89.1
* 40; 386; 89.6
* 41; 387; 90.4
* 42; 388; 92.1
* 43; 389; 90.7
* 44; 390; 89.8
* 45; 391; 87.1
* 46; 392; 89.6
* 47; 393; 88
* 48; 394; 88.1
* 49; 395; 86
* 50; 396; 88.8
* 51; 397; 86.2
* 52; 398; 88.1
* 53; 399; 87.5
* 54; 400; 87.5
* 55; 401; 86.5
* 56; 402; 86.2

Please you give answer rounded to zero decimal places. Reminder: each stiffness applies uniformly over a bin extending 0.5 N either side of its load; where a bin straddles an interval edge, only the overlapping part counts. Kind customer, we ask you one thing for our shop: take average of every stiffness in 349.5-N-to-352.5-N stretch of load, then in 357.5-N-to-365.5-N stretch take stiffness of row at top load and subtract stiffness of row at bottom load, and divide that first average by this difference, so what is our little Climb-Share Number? -41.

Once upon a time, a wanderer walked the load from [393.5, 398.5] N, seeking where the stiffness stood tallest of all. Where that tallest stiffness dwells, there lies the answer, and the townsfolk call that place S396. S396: 396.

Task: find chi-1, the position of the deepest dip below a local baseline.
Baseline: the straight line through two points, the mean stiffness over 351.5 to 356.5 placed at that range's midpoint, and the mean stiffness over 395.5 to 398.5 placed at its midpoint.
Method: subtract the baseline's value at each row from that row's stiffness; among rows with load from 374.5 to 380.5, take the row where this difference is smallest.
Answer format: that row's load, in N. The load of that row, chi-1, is 378 N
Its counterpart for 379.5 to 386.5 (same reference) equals 381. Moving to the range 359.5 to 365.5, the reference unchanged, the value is 363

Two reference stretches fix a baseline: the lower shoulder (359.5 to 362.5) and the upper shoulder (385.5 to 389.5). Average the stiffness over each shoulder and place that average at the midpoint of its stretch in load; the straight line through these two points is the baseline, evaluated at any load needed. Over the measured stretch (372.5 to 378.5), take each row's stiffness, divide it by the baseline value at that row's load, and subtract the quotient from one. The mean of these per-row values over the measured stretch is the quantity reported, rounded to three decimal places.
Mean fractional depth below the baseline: 0.035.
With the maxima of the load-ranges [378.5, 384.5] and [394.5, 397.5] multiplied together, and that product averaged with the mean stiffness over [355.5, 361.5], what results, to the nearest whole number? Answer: 4014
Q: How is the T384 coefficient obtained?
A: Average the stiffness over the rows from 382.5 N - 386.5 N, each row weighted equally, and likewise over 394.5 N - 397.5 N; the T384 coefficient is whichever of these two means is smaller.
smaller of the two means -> 87.00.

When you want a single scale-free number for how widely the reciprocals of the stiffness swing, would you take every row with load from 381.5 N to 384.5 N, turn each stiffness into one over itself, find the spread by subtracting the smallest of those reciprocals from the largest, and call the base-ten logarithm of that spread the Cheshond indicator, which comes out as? -3.4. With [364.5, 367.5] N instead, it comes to -3.7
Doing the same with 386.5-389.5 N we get -3.7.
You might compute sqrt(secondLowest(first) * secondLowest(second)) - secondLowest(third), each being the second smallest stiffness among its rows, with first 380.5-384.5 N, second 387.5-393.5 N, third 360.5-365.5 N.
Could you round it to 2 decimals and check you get 0.30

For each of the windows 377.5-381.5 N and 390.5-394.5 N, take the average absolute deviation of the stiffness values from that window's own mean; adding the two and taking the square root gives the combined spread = 1.04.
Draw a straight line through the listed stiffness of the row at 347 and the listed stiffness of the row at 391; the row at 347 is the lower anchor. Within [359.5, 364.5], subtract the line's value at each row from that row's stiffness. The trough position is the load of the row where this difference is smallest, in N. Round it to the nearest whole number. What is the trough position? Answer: 363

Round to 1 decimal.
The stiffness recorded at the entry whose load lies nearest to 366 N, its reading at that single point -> 87.5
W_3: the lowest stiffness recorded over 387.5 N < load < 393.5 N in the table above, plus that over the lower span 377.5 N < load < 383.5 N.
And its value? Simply 174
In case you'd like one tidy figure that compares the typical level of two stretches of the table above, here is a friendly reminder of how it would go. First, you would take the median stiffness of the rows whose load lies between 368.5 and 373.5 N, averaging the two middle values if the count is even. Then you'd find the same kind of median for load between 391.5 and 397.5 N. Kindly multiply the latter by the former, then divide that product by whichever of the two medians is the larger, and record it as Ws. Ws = 87.7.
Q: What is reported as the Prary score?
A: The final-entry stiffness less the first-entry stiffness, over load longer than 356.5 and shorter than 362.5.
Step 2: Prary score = 1.5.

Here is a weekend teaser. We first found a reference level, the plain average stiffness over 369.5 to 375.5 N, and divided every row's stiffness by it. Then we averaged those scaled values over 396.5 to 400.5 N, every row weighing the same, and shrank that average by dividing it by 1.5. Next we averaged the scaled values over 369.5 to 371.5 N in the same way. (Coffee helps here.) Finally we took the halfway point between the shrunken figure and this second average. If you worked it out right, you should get 0.841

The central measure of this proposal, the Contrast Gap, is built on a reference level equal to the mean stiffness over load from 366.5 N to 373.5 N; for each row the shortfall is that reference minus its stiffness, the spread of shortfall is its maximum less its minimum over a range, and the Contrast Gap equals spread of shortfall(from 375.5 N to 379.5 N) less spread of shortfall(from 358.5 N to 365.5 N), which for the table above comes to -2.0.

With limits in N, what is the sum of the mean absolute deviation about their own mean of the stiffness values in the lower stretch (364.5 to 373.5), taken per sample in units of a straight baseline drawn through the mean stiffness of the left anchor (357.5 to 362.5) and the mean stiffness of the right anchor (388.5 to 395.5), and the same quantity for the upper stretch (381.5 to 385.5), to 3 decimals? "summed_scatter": 0.021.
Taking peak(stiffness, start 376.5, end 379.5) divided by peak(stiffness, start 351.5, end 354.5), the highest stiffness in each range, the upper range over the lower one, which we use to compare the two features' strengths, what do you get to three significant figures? 1.01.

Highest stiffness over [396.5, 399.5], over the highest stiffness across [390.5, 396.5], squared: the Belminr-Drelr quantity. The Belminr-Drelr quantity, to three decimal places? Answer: 0.967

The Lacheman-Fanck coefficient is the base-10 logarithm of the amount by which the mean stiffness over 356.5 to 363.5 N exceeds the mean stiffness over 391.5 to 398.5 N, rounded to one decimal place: 0.1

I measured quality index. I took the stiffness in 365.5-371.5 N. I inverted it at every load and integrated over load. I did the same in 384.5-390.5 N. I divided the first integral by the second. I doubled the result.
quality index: 2.04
